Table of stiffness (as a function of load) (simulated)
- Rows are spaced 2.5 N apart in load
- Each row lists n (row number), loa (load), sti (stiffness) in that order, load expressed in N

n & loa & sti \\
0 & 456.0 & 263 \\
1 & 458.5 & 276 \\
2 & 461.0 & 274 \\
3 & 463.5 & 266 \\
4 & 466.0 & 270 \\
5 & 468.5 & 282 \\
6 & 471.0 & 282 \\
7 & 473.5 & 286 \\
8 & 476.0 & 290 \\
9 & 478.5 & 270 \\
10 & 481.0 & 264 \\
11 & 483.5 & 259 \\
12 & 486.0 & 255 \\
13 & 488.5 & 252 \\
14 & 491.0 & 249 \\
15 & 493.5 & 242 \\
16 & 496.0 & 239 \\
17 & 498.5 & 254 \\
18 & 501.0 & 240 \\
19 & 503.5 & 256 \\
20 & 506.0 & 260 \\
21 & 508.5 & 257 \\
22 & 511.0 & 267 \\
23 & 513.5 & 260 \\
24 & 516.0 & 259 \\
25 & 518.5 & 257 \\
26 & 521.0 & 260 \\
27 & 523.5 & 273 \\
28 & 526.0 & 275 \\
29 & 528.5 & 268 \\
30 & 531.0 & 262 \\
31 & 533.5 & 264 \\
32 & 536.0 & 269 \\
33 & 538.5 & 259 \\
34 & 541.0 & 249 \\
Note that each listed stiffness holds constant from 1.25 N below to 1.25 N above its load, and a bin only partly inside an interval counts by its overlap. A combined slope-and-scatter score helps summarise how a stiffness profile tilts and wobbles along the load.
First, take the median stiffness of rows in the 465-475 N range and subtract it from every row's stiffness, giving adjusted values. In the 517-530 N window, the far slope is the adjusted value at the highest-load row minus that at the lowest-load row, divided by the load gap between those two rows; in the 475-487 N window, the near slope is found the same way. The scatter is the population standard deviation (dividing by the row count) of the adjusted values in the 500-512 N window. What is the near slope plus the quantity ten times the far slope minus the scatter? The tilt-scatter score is -1.4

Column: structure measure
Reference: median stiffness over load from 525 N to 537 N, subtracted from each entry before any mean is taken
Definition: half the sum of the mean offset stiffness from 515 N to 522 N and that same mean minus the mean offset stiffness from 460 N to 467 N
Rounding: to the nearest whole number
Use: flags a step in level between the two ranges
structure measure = -10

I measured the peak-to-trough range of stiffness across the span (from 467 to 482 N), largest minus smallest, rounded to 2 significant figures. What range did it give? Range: 26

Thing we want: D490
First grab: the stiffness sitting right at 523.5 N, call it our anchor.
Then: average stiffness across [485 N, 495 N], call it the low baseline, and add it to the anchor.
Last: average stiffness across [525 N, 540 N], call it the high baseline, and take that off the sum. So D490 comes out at 256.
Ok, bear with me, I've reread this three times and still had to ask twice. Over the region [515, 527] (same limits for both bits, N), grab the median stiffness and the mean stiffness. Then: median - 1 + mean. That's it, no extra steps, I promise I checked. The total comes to 524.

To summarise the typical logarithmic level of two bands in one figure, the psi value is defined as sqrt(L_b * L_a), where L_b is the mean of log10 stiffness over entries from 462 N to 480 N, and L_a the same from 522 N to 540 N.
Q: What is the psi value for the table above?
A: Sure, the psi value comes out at 2.435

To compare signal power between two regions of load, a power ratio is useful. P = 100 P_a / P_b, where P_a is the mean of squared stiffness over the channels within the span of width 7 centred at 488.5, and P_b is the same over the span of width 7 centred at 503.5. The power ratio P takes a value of 100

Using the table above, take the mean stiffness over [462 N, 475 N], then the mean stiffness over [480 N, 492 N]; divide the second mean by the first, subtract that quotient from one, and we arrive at 0.08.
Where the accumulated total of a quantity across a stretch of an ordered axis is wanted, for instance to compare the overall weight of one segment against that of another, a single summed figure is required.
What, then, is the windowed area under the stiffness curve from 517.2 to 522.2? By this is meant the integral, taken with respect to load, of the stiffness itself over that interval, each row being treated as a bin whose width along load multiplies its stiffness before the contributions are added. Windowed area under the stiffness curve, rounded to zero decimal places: 1292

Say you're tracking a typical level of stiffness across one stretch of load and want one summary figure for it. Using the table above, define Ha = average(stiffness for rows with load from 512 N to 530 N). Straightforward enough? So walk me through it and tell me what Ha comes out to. 264.6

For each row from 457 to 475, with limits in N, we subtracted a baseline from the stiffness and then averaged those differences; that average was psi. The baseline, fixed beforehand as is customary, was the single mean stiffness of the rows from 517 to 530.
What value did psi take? 10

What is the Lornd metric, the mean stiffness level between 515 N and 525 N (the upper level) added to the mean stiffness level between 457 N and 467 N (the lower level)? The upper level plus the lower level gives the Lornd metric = 534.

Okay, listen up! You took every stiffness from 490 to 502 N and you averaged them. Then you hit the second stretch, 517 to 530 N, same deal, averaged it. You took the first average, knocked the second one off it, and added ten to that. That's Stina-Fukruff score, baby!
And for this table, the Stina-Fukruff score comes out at -12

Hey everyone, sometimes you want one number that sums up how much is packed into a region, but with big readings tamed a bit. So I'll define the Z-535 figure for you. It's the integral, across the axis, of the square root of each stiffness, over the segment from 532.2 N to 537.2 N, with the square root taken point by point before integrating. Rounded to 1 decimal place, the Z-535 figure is 81.6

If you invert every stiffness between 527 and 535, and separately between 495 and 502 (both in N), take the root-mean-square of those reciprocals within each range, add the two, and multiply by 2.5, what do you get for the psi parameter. 0.0197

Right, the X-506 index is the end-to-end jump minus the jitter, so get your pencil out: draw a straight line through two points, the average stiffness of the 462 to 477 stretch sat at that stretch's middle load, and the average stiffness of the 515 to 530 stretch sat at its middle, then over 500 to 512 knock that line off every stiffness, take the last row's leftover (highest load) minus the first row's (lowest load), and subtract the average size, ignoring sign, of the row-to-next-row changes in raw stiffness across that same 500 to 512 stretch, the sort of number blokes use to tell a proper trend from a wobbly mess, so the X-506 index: 21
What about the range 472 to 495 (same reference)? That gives -45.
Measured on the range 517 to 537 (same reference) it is 11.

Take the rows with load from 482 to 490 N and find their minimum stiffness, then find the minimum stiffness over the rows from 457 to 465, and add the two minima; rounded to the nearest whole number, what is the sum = 518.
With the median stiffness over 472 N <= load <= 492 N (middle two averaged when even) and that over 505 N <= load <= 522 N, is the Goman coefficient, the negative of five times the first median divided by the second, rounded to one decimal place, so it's -5.0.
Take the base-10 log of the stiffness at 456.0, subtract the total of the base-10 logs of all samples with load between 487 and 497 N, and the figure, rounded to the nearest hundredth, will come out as -7.14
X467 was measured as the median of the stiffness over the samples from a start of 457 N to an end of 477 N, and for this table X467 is 279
